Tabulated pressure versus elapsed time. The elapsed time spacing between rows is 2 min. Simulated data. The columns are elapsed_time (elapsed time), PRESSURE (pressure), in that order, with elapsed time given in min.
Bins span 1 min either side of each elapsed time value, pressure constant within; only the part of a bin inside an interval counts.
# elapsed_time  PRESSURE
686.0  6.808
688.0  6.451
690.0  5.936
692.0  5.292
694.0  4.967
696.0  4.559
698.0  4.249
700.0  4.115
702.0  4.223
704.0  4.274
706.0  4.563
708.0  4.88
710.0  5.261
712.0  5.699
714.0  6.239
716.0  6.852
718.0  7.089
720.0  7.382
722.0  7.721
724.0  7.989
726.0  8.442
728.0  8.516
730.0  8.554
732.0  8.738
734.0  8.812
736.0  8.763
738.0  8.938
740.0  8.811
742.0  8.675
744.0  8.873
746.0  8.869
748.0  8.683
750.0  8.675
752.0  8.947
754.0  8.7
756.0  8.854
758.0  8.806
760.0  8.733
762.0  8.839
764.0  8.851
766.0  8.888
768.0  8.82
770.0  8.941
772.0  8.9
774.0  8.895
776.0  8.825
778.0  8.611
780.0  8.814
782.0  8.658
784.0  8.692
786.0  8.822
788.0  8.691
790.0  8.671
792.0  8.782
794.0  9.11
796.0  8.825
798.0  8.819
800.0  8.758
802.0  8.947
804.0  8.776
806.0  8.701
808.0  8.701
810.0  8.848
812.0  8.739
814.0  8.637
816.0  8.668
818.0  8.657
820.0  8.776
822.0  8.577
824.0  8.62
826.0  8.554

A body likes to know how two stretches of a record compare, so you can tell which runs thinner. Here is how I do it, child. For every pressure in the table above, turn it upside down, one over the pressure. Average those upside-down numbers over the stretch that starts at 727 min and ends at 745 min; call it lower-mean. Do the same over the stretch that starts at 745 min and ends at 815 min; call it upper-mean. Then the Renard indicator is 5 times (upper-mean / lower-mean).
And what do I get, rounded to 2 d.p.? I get 4.97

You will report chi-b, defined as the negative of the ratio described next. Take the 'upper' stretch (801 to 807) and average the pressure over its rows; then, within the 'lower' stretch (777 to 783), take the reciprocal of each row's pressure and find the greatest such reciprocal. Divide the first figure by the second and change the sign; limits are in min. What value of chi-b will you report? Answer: -76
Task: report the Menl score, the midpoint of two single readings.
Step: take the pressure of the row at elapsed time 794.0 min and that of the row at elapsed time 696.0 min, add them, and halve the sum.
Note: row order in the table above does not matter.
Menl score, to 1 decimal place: 6.8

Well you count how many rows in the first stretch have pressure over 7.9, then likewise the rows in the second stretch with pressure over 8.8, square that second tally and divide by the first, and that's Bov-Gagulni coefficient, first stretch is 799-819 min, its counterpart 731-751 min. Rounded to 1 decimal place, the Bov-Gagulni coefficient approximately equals 2.5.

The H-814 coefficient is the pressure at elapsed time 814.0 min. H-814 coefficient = 8.637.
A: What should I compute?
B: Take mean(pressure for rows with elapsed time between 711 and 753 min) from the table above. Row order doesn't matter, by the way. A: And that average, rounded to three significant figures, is 8.16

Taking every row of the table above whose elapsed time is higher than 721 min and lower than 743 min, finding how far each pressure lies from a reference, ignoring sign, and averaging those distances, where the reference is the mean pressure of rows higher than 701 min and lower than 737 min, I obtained 1.65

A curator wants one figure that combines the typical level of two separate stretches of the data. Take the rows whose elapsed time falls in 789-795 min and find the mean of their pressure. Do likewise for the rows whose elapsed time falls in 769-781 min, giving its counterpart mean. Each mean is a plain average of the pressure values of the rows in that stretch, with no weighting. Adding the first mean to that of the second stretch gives 17.7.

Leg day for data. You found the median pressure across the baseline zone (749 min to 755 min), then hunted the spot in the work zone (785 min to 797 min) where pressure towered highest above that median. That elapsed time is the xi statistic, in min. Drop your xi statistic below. 794.0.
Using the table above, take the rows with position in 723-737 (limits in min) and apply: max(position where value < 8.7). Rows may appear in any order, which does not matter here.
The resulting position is 730.0 min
